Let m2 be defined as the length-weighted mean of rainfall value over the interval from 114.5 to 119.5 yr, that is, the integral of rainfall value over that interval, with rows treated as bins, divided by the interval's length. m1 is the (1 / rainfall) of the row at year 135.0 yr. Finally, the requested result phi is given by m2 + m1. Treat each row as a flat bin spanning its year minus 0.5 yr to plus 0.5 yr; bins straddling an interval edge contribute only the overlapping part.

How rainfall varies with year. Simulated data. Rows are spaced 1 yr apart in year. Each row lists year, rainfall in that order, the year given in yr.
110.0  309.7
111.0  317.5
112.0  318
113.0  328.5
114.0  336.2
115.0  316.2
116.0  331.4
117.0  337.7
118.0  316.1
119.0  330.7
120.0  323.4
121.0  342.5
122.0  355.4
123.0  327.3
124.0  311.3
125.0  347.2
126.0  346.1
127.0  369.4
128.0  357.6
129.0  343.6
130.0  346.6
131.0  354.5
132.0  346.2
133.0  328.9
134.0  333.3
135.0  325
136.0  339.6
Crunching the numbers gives 326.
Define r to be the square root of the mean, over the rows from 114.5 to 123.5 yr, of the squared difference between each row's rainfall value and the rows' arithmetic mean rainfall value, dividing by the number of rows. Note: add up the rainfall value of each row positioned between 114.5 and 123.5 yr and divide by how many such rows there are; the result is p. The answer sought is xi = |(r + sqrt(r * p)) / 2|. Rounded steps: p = 331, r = 11.9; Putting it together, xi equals 37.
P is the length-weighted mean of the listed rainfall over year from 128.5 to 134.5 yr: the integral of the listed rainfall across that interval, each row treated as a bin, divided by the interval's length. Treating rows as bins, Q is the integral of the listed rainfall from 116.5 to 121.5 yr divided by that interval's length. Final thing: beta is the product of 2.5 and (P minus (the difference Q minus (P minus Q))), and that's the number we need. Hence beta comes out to 61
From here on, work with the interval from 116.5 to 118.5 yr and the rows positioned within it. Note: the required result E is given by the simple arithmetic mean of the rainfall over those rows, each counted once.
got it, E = 327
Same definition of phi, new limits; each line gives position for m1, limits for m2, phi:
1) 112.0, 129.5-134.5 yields 342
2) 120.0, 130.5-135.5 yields 338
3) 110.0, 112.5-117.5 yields 330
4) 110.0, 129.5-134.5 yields 342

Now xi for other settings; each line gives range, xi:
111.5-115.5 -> 30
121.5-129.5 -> 47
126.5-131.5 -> 33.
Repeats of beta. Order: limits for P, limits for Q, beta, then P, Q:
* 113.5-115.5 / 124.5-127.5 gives -140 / 326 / 354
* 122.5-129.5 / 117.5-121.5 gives 75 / 343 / 328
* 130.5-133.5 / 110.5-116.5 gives 93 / 343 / 325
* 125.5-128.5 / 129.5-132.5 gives 43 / 358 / 349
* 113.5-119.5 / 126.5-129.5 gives -144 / 328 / 357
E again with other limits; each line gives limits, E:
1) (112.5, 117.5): 330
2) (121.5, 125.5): 335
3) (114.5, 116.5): 324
